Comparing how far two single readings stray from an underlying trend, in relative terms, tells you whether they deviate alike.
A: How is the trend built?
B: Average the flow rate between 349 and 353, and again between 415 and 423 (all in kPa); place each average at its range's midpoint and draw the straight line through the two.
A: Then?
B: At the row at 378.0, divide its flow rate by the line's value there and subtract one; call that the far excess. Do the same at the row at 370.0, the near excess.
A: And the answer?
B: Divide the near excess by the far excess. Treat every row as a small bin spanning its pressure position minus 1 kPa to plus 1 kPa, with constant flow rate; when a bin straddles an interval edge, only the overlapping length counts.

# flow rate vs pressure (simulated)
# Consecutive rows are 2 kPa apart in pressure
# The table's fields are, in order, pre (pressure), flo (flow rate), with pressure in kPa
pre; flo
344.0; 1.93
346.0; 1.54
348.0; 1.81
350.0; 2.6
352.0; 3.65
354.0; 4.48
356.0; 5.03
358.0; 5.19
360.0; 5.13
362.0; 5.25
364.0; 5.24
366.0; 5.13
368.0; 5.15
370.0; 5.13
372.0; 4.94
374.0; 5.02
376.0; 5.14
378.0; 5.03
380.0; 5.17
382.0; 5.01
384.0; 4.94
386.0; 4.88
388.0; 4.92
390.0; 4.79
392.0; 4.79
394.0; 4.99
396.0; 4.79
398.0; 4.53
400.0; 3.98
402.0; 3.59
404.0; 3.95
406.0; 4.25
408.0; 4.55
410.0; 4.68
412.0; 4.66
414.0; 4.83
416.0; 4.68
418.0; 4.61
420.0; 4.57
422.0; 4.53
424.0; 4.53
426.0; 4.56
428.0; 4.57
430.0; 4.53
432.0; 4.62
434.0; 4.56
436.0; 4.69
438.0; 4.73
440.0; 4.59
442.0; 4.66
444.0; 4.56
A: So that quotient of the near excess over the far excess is 1.3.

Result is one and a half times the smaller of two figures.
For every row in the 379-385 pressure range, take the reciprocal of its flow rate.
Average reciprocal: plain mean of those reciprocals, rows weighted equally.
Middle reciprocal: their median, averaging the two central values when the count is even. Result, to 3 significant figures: 0.298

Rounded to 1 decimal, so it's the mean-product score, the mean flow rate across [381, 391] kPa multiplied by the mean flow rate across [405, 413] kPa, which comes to 22.3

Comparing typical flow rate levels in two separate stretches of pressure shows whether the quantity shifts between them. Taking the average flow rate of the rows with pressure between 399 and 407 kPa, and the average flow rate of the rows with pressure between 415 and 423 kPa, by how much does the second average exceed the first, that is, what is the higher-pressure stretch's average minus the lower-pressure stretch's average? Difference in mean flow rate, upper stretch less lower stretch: 0.7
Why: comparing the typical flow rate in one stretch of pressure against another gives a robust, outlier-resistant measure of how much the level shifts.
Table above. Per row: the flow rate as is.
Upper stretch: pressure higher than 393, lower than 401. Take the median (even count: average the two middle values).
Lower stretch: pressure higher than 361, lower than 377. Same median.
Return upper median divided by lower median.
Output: 0.907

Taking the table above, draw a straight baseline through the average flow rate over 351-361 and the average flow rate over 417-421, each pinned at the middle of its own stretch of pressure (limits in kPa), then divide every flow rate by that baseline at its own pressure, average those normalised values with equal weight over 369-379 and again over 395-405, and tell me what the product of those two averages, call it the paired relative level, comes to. 0.98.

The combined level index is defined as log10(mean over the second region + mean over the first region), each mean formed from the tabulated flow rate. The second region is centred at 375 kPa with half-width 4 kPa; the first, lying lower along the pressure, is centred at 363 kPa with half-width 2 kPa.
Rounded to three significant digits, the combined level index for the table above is 1.01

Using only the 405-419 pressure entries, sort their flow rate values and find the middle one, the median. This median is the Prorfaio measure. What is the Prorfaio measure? 4.7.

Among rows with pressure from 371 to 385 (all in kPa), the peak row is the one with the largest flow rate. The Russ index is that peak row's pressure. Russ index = 380.0 kPa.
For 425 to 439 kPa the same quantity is 438.0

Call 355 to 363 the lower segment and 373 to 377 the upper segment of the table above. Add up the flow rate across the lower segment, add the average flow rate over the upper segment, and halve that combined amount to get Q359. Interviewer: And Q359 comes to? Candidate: 12.8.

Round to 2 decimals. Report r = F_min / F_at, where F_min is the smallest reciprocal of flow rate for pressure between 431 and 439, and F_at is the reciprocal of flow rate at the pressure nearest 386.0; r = 1.03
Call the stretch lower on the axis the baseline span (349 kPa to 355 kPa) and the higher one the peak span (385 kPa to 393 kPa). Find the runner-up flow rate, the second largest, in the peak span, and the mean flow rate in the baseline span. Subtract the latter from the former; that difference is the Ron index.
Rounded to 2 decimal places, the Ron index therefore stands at 1.30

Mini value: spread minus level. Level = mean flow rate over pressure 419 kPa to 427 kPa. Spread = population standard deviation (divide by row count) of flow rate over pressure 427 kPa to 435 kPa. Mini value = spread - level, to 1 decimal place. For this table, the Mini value -4.5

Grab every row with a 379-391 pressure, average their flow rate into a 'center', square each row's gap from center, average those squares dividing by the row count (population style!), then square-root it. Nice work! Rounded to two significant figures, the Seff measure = 0.12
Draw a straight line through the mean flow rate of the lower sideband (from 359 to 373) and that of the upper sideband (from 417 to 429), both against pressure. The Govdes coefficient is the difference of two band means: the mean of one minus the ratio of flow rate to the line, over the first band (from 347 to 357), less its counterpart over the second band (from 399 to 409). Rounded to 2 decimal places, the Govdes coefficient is 0.19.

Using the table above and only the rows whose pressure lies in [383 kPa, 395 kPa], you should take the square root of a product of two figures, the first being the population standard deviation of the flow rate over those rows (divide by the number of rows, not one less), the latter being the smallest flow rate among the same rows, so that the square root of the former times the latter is 0.60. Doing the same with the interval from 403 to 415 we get 1.09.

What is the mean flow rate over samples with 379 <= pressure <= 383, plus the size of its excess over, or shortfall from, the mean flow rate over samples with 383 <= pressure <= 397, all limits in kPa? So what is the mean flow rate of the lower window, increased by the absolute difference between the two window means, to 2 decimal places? 5.31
